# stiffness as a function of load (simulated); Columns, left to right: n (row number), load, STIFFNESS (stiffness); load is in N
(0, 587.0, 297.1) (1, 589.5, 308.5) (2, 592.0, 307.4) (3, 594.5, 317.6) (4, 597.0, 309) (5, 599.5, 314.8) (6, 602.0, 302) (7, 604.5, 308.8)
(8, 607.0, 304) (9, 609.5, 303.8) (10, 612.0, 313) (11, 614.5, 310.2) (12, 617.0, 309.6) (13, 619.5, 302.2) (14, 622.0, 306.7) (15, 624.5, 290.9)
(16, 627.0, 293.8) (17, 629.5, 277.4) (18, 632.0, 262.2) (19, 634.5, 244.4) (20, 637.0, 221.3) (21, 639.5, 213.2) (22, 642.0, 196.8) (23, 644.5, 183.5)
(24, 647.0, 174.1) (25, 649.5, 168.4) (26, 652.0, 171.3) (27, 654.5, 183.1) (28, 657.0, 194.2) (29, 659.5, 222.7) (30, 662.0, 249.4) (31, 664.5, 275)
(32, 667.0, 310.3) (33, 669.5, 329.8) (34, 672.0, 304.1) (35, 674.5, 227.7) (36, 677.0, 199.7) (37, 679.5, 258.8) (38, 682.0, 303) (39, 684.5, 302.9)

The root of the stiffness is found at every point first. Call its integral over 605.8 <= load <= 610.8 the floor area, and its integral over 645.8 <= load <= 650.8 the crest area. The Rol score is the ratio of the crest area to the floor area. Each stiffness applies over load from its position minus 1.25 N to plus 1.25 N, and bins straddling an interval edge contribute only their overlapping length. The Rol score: 0.75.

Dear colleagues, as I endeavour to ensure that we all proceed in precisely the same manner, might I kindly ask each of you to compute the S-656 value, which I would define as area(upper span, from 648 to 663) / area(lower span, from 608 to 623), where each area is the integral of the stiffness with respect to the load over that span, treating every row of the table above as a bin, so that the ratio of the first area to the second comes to 0.64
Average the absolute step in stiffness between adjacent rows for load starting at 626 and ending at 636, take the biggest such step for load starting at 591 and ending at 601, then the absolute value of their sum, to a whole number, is 27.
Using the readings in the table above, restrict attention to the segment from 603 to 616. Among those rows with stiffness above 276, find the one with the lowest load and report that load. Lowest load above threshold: 604.5 N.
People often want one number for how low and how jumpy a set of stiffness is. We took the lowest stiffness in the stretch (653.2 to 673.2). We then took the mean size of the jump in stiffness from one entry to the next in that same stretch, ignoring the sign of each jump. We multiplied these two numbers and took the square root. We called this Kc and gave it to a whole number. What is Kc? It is 67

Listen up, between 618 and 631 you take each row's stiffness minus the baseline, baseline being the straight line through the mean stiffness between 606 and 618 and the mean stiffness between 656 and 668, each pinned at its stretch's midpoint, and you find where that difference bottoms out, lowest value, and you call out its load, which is 629.5 N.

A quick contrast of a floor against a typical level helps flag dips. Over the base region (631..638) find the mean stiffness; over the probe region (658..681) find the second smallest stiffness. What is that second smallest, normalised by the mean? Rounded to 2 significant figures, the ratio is 0.92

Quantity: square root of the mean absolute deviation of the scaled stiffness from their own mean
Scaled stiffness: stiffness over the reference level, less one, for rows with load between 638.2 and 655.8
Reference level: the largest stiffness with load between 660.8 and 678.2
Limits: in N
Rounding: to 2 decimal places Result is 0.19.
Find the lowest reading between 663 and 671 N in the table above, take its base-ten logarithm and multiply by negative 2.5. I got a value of -6.1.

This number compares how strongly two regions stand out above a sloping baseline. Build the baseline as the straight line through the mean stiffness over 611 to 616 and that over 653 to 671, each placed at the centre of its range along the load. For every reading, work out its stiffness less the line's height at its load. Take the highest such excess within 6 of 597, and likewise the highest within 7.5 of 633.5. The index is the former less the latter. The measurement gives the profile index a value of -13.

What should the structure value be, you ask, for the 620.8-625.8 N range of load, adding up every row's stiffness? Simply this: 598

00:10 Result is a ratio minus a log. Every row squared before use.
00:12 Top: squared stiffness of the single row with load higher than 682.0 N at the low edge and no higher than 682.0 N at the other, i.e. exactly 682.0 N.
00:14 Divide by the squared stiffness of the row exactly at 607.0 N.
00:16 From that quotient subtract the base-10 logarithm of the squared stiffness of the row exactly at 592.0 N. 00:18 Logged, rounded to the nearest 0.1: -4.0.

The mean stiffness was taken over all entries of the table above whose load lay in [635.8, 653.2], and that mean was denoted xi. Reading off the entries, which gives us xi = 190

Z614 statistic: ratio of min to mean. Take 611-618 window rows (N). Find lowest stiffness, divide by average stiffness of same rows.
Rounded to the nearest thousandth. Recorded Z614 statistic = 0.996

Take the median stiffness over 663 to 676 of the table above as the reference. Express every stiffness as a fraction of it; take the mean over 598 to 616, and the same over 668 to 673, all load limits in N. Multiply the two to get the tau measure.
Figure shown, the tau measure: 1.06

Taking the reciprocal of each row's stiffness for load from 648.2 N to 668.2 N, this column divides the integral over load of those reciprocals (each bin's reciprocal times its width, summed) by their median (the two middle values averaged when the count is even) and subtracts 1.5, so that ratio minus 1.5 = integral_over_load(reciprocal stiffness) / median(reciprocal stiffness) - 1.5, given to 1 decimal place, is 18.1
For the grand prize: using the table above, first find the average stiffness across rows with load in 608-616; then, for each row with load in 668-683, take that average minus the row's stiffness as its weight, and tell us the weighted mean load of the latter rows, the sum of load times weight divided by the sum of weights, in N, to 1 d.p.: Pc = 677.4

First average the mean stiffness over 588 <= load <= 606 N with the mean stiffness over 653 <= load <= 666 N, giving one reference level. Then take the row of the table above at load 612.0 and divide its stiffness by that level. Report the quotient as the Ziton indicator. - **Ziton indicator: 1.17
